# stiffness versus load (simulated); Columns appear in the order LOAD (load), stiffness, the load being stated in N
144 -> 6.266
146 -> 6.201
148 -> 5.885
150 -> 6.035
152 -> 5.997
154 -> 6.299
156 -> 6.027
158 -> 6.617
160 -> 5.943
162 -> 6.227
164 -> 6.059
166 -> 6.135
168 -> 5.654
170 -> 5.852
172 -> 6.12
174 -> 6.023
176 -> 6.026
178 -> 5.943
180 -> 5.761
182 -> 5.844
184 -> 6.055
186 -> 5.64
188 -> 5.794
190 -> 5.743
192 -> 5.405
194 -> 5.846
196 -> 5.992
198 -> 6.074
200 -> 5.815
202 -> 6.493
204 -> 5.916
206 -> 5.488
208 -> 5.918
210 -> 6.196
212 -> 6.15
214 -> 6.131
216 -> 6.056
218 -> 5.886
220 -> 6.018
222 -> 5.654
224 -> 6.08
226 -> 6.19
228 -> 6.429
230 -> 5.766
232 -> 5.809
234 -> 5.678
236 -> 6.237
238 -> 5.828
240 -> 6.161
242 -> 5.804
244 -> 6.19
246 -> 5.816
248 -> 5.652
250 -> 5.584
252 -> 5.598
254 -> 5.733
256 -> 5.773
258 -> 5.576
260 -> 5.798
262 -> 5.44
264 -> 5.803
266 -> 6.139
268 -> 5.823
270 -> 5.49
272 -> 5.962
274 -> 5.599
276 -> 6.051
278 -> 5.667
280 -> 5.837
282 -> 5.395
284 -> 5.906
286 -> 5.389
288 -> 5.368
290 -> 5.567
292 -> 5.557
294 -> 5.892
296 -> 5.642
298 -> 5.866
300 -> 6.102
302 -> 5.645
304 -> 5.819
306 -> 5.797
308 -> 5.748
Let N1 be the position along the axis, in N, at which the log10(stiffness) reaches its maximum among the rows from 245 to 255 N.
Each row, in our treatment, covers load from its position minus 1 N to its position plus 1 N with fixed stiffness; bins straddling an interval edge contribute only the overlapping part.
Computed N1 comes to 246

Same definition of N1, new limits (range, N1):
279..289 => 284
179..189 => 184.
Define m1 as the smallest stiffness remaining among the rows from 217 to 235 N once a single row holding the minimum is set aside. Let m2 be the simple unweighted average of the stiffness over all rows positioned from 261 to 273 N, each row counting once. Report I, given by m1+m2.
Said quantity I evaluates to 11.5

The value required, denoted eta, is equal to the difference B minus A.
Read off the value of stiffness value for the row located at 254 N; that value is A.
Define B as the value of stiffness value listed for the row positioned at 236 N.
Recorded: 0.5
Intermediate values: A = 5.733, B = 6.237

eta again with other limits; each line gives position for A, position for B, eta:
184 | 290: -0.5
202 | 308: -0.7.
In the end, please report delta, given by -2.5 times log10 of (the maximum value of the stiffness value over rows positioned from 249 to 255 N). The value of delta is -1.90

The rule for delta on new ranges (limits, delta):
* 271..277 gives -1.95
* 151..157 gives -2.00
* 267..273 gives -1.94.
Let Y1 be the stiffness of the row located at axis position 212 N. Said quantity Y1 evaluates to 6.15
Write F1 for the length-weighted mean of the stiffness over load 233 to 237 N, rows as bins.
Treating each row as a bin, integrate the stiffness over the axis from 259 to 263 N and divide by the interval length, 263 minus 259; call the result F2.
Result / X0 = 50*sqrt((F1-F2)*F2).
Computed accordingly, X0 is 69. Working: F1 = 5.96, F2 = 5.62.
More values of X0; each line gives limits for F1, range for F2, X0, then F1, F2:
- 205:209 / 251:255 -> 23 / 5.70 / 5.67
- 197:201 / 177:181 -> 37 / 5.94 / 5.85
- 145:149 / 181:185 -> 37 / 6.04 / 5.95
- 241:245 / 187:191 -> 57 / 6.00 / 5.77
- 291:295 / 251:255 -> 29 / 5.72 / 5.67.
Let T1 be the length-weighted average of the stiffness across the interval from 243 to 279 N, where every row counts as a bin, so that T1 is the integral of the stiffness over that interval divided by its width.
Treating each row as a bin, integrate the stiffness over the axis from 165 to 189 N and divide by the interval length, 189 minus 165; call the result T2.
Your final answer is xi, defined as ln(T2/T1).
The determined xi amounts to 0.025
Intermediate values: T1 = 5.76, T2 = 5.90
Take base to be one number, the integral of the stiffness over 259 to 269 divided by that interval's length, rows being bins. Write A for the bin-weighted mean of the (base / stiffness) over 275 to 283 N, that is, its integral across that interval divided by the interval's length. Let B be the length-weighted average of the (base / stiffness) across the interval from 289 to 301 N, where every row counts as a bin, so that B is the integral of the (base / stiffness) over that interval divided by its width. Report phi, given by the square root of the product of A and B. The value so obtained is 1.01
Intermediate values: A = 1.01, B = 1.01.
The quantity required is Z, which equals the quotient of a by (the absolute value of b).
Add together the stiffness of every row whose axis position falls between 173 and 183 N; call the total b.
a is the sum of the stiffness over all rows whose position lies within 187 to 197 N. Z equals 0.97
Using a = 28.8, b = 29.6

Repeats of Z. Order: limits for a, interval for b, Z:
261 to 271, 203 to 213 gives 0.97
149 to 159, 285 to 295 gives 1.12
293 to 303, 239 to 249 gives 0.98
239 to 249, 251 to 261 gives 1.04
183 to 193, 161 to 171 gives 0.96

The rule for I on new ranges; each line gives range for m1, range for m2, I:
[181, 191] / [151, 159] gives 12.0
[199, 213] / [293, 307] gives 11.6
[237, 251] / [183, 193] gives 11.4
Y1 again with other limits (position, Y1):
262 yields 5.44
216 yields 6.056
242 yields 5.804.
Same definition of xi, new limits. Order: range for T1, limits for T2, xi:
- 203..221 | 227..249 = -0.005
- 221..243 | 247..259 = -0.054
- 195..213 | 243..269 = -0.041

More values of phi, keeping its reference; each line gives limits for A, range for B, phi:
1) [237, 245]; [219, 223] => 0.98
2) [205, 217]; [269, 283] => 0.99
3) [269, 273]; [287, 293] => 1.03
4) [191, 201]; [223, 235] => 0.98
